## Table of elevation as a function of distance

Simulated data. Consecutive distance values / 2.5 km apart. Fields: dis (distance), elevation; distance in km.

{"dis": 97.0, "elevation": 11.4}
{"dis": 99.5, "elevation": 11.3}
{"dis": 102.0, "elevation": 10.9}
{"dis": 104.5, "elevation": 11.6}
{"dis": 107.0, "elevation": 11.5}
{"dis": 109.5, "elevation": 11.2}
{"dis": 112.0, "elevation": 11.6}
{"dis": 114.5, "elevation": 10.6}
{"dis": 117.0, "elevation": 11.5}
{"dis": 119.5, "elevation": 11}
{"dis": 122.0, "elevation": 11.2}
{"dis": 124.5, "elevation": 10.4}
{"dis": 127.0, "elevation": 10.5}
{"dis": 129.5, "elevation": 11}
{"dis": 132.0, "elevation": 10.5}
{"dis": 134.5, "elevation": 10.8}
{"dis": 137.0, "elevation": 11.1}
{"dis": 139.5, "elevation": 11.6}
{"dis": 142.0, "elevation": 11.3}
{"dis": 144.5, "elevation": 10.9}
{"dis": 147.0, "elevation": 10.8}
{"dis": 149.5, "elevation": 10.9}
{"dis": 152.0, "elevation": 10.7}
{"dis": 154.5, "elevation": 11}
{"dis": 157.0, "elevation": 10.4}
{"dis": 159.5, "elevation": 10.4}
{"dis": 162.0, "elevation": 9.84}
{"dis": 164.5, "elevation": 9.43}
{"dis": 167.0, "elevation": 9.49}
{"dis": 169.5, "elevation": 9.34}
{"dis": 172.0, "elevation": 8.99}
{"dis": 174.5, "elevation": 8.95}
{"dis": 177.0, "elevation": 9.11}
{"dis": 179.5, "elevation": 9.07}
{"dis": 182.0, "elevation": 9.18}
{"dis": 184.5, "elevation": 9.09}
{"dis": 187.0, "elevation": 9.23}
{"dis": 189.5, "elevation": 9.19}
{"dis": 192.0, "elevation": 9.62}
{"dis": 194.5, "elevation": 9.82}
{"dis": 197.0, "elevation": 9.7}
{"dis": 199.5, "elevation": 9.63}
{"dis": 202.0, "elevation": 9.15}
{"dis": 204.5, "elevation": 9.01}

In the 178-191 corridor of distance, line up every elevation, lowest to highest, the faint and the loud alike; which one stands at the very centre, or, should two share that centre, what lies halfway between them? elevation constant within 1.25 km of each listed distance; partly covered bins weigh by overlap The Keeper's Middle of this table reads 9.2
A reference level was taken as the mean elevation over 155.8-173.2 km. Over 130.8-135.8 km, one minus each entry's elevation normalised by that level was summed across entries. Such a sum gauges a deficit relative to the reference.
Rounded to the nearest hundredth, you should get -0.20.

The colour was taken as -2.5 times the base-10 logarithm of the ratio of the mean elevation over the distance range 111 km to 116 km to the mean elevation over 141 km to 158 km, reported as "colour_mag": -0.024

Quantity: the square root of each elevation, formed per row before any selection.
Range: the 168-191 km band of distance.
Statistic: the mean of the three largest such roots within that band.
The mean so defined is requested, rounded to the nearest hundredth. 3.04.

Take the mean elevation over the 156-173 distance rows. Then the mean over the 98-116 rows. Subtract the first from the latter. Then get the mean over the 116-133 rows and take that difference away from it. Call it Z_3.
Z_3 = 9.3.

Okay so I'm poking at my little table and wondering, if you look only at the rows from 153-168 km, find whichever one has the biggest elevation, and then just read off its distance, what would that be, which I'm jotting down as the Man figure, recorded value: 154.5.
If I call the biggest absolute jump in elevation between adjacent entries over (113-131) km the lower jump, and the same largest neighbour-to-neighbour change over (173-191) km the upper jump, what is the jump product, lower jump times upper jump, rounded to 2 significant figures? 0.14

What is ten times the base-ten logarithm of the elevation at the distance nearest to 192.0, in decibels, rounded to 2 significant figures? 9.8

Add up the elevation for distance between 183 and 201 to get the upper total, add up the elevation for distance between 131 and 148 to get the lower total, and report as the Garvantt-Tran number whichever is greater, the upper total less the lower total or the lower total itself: 77.0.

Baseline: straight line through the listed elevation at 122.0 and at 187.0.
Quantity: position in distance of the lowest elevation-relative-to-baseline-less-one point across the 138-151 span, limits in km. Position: 147.0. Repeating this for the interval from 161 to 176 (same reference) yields 172.0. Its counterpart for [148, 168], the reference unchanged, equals 164.5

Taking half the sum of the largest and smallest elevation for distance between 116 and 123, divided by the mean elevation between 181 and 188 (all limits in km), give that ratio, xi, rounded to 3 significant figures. 1.23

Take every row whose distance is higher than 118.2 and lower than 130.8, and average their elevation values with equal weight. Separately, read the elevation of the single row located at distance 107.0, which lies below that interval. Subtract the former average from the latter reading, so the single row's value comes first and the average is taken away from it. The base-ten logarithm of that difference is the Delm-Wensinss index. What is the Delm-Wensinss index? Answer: -0.17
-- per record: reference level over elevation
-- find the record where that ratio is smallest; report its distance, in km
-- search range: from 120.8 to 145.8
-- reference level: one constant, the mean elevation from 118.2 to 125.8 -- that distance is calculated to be 139.5 km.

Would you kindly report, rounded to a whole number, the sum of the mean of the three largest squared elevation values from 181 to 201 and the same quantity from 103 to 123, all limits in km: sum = 228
